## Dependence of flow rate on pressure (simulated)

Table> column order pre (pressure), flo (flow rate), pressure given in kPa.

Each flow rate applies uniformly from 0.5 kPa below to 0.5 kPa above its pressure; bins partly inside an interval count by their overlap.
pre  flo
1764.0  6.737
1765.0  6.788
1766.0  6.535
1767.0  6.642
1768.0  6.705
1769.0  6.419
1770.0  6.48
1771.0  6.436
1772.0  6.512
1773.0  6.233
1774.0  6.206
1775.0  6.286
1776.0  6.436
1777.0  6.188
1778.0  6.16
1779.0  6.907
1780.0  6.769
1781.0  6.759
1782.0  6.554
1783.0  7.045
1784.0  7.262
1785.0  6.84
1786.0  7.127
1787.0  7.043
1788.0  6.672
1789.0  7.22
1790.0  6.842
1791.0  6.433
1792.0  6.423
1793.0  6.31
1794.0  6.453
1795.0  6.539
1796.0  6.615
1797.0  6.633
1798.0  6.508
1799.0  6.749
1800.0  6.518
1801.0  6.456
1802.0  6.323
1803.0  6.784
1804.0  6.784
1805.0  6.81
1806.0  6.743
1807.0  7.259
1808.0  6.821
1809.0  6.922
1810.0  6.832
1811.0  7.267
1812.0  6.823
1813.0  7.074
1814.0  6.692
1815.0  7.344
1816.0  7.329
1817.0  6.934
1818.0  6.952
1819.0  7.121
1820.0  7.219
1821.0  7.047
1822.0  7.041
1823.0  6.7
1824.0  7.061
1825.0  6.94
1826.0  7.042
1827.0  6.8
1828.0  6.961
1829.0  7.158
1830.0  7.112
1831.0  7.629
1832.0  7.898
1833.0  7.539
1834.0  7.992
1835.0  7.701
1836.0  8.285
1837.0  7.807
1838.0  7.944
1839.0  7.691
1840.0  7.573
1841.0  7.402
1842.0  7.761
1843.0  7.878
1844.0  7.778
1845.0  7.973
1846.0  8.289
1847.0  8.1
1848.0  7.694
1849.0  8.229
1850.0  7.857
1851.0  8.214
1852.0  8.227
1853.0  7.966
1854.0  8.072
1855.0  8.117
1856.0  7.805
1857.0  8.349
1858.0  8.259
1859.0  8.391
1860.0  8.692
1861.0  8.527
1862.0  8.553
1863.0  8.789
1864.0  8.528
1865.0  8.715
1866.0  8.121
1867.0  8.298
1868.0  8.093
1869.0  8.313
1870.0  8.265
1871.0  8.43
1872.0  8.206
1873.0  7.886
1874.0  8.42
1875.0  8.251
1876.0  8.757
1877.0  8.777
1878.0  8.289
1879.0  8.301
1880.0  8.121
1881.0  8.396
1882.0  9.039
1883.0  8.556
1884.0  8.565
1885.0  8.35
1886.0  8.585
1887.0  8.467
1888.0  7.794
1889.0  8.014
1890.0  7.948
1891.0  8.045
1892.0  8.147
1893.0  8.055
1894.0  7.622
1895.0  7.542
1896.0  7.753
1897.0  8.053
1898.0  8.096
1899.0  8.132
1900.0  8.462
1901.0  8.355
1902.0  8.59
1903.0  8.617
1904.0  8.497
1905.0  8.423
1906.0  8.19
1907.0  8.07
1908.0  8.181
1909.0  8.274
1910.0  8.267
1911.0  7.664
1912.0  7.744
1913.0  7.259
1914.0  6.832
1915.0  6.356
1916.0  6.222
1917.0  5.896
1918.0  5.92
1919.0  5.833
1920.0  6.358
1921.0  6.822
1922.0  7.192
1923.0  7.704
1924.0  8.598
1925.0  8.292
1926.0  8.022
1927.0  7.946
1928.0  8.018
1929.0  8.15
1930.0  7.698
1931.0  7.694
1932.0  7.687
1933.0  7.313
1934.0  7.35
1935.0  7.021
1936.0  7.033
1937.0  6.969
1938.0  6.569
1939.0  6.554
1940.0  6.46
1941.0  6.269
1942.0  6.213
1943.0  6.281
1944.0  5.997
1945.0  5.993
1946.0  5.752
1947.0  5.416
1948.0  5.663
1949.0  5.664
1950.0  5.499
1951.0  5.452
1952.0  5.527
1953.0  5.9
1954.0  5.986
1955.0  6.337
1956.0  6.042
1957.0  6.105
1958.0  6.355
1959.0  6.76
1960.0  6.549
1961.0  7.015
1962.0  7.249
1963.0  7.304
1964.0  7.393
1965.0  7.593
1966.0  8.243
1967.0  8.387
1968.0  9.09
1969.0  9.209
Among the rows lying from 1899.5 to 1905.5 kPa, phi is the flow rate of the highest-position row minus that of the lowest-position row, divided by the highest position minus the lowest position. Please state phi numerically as -0.01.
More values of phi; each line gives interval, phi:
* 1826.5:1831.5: 0.21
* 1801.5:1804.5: 0.23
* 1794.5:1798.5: -0.01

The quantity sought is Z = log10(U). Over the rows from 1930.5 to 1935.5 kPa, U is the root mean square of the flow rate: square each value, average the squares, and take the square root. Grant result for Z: 0.87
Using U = 7.4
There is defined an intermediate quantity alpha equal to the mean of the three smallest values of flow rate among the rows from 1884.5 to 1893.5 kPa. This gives 7.9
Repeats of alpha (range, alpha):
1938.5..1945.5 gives 6.1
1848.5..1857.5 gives 7.9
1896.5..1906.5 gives 8.1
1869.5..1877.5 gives 8.1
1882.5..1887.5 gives 8.5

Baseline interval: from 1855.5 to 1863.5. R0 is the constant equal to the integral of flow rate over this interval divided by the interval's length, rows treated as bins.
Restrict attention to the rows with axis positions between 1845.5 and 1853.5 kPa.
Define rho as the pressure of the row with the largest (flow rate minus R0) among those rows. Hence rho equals 1846.0 kPa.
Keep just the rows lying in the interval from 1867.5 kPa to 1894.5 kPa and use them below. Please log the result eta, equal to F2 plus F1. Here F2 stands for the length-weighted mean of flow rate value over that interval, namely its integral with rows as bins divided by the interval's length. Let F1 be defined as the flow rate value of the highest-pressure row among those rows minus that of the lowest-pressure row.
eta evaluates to 7.8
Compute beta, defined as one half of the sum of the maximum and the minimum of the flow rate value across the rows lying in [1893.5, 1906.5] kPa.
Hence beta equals 8.08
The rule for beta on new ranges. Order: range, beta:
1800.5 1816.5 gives 6.83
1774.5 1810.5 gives 6.71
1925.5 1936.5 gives 7.59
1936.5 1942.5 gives 6.59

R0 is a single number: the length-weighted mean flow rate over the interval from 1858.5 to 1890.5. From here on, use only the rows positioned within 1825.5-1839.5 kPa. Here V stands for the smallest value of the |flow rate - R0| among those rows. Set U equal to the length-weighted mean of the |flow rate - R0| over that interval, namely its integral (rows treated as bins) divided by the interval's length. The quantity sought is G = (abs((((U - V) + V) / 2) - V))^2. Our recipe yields 0.10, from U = 0.8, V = 0.10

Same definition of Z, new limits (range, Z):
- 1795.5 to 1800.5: 0.82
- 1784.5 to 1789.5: 0.84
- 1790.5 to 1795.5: 0.81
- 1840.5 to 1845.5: 0.89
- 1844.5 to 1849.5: 0.91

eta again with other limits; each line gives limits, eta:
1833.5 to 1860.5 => 8.7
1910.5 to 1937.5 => 6.5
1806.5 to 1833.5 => 7.4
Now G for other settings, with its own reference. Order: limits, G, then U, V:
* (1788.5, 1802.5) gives 0.07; 1.8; 1.17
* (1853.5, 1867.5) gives 0.01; 0.2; 0.00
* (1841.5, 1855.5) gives 0.01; 0.4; 0.10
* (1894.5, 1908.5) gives 0.01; 0.3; 0.03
